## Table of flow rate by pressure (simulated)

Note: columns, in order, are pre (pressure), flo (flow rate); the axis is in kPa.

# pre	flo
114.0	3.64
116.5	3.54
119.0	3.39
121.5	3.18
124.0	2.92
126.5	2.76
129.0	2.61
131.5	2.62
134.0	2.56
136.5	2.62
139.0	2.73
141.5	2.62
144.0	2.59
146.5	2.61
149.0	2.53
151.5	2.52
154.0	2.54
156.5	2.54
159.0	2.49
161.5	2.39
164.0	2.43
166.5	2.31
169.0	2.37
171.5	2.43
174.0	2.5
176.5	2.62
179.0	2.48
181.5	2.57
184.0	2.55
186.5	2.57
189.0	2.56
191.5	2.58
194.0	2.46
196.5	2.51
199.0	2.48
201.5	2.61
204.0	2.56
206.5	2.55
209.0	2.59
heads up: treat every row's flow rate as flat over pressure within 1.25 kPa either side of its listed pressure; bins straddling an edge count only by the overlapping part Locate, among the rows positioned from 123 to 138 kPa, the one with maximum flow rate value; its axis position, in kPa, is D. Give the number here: 124.0 kPa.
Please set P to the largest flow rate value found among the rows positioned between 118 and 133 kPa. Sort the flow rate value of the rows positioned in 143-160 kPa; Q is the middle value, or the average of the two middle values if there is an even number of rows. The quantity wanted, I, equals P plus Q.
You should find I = 5.93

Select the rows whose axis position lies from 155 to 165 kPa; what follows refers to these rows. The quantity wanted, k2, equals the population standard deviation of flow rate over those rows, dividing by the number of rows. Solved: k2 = 0.057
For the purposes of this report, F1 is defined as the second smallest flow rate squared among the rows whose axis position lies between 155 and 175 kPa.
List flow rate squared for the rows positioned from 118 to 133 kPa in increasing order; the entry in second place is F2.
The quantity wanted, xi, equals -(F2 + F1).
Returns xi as -12.5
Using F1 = 5.62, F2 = 6.9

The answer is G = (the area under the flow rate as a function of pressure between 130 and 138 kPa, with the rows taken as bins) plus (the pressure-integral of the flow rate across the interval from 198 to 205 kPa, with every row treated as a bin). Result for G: 38.7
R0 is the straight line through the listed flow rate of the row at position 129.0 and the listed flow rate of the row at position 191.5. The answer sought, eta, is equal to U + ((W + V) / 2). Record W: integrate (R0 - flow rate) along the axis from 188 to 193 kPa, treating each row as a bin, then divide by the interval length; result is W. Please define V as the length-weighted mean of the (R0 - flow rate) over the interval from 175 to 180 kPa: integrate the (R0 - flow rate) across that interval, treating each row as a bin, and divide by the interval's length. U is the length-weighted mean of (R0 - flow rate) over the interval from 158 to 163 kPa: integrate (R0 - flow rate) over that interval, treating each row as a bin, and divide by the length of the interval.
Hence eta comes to 0.18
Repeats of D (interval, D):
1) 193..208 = 201.5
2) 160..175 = 174.0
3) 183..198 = 191.5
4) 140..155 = 141.5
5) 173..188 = 176.5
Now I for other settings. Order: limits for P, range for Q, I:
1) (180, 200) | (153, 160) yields 5.12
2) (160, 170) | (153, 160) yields 4.97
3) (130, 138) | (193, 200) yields 5.10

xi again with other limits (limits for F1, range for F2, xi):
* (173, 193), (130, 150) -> -12.8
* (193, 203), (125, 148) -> -12.9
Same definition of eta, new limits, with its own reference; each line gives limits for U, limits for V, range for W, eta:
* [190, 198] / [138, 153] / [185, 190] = 0.07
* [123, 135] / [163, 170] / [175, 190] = 0.04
